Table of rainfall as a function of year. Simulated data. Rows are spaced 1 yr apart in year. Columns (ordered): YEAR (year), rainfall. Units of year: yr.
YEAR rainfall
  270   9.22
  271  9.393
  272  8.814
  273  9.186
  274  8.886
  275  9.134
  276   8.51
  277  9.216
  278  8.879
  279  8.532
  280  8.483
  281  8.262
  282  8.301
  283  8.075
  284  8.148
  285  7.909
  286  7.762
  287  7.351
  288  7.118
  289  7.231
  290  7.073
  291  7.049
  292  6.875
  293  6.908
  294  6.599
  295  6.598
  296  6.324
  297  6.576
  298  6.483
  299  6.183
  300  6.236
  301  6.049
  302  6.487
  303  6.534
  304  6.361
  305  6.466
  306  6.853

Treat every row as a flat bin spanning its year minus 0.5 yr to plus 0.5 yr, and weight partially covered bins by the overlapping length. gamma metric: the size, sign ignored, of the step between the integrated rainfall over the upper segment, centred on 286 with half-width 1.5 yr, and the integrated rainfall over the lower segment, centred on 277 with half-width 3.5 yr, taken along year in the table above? 39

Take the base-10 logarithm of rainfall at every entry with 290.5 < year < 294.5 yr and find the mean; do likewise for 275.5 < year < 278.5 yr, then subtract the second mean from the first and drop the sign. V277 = 0.112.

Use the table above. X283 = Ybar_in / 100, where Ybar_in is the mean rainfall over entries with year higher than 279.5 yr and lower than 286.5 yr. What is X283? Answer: 0.081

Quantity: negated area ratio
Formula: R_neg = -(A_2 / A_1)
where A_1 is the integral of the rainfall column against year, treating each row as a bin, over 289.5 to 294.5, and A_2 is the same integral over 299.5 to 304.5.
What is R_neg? -0.918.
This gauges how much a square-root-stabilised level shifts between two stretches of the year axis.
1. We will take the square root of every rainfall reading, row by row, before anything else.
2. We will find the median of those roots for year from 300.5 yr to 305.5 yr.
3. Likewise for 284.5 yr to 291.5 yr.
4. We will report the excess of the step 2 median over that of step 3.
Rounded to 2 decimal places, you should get -0.15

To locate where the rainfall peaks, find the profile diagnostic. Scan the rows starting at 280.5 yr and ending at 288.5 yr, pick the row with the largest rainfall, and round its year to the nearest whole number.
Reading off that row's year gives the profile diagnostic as 282 yr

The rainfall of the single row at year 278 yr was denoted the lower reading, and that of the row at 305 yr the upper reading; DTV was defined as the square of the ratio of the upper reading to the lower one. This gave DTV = 0.53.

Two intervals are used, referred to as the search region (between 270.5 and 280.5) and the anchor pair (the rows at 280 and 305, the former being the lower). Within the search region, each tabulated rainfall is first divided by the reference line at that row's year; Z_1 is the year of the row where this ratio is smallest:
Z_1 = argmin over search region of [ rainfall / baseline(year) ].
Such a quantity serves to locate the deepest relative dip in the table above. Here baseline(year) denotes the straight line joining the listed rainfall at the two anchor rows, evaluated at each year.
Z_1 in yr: 272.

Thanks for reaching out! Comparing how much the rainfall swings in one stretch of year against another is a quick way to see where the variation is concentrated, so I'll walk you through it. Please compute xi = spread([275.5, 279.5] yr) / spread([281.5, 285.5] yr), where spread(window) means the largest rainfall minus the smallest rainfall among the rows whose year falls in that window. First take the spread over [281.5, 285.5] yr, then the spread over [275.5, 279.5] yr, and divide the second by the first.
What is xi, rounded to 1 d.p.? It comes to 1.8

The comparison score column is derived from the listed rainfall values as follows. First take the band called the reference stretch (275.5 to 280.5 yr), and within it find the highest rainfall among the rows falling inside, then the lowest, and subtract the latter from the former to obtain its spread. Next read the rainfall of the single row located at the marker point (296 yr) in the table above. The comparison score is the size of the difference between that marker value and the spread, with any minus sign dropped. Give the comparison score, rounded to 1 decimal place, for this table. 5.6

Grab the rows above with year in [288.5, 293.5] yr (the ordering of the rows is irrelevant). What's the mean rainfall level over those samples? 7.0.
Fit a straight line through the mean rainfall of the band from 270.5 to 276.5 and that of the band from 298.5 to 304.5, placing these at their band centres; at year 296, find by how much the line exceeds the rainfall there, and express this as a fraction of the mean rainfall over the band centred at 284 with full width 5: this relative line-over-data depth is 0.064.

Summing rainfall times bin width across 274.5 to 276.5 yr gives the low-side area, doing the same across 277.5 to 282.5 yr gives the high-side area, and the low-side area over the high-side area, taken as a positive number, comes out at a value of 0.4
